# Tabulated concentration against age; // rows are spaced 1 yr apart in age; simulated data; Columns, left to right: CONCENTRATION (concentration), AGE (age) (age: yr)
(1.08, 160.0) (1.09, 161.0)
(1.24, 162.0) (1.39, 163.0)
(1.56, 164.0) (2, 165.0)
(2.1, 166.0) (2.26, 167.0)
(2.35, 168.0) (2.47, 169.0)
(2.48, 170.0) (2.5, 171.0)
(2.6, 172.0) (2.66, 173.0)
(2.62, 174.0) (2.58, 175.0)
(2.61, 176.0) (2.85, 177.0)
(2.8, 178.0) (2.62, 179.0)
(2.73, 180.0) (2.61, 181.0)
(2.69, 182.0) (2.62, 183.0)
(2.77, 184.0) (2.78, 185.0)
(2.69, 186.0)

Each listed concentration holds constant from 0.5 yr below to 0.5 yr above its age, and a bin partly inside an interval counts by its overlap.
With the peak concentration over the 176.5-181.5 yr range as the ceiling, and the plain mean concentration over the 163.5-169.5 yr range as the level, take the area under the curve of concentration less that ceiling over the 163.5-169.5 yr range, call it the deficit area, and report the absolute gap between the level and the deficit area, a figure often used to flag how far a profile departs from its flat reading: 6.5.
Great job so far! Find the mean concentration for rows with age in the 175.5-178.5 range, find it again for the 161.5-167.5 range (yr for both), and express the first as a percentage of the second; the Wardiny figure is 157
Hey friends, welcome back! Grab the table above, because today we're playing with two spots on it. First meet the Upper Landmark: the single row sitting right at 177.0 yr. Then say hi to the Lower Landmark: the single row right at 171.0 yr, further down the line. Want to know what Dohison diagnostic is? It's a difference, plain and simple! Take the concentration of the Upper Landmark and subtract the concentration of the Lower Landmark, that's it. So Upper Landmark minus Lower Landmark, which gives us 0.35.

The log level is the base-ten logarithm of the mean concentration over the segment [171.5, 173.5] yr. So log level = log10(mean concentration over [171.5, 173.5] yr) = 0.42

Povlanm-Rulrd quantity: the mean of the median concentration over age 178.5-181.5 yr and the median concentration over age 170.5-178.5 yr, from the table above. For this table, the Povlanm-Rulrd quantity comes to 2.62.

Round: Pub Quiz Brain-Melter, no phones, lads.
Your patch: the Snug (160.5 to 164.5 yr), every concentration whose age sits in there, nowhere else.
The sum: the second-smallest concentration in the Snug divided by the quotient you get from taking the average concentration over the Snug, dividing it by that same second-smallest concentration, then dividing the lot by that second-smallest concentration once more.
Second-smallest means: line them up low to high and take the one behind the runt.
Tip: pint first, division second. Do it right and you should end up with 1.4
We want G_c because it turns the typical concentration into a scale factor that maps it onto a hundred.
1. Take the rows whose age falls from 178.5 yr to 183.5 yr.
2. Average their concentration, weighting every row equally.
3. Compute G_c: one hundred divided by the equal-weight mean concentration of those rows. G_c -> 37.7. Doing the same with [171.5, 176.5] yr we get 38.3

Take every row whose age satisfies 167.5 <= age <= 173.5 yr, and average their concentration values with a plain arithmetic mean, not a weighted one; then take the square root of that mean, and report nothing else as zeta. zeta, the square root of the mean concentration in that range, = 1.584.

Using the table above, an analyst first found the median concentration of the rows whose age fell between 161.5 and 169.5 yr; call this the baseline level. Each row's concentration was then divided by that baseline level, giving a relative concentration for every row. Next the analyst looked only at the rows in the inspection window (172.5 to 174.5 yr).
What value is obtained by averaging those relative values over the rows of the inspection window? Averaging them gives 1.29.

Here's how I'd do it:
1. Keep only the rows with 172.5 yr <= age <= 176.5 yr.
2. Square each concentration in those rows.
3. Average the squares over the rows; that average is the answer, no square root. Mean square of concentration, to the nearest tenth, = 6.9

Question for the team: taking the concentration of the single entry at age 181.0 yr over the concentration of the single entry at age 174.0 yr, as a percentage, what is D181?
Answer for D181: 100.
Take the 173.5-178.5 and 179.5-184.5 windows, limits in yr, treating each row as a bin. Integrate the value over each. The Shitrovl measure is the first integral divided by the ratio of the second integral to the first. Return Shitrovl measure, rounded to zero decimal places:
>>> 14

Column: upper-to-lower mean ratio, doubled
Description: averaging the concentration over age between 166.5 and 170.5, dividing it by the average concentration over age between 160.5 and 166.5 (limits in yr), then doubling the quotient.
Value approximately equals 3.06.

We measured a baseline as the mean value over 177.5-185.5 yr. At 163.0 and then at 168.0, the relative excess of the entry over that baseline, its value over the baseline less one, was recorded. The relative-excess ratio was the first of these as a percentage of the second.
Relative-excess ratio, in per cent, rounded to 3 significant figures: 372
